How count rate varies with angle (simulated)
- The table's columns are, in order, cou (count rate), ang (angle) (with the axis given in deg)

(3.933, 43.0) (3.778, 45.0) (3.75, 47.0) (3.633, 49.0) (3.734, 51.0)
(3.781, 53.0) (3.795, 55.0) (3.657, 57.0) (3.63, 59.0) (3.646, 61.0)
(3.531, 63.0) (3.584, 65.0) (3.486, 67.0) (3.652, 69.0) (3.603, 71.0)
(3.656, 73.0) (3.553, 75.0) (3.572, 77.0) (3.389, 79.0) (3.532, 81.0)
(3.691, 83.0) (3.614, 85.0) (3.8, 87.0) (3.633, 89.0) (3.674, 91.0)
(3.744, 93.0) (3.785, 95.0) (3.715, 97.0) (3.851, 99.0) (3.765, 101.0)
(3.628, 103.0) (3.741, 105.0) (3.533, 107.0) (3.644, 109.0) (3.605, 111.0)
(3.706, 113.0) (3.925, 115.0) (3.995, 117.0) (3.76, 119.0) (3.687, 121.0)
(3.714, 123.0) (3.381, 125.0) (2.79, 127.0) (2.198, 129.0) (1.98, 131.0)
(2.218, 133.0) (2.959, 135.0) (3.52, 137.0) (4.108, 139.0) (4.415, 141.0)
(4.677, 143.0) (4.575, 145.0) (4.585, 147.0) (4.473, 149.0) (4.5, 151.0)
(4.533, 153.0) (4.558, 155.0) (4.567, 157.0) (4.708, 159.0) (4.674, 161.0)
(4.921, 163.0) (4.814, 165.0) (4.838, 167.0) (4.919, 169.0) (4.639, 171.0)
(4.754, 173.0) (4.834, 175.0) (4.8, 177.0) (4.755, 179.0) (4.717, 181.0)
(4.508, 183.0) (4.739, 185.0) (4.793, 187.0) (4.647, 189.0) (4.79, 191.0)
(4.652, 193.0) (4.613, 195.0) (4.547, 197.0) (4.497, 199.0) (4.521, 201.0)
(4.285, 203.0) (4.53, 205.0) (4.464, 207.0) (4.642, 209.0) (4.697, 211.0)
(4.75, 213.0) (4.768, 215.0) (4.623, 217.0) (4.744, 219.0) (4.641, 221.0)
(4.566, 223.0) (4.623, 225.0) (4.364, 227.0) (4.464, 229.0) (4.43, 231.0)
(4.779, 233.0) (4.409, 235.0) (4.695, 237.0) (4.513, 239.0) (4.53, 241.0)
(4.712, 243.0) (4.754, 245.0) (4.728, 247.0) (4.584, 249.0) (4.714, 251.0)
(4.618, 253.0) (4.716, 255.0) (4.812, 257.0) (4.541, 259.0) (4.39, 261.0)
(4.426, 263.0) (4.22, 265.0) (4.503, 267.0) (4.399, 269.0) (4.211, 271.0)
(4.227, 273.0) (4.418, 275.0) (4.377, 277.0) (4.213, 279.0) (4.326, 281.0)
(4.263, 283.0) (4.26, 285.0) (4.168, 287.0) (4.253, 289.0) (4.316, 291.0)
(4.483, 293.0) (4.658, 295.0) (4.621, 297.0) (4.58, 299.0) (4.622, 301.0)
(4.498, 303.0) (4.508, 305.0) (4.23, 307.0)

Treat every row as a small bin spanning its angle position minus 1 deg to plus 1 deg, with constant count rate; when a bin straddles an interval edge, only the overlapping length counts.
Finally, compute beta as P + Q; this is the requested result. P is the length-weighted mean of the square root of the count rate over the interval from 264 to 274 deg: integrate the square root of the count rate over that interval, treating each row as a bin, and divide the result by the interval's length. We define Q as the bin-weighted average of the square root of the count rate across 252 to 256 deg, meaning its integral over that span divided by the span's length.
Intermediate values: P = 2.08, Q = 2.2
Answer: 4.2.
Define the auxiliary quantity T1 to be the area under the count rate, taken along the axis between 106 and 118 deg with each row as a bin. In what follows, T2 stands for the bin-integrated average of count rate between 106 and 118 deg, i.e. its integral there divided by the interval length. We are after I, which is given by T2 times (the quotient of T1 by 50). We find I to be 3.3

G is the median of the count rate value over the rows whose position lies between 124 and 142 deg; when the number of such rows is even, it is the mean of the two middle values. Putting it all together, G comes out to 2.96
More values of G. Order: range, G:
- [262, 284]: 4.33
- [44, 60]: 3.74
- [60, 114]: 3.64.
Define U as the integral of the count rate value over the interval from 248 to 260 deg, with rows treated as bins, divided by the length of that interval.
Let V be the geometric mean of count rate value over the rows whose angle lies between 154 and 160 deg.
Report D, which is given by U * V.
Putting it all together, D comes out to 21.5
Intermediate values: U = 4.7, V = 4.61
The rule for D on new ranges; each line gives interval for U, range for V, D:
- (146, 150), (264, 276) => 19.6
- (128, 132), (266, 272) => 9.1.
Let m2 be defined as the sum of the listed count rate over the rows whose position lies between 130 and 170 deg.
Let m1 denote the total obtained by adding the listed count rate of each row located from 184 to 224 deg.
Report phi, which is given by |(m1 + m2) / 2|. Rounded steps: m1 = 92.5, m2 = 85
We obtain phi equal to 89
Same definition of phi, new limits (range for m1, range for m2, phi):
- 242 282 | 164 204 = 92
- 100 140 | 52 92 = 70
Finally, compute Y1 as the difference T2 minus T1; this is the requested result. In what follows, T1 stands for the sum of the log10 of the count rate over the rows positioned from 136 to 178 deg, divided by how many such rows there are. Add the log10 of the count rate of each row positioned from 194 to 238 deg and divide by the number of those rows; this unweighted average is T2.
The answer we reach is 0.00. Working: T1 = 0.661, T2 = 0.660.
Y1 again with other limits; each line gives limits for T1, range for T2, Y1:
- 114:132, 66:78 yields 0.05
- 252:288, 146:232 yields 0.02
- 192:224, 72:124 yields -0.10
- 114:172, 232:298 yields 0.06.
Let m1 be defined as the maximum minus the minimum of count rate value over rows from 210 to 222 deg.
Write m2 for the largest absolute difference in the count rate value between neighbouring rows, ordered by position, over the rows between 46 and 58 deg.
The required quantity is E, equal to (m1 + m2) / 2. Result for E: 0.1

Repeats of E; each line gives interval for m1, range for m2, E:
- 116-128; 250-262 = 0.7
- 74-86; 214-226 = 0.2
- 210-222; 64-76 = 0.2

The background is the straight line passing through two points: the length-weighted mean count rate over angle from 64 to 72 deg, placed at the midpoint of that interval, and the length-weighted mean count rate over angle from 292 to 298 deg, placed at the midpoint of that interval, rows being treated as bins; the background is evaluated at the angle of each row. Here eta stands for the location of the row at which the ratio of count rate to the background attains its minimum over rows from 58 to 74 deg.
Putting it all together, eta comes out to 67.0 deg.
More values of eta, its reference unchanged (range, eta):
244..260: 259.0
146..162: 149.0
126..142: 131.0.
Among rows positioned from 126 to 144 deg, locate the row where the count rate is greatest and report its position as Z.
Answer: 143.0 deg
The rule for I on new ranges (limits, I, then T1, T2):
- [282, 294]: 4.4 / 51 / 4.3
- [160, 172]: 5.5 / 58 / 4.8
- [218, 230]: 5.0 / 55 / 4.6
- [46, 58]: 3.3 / 45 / 3.7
